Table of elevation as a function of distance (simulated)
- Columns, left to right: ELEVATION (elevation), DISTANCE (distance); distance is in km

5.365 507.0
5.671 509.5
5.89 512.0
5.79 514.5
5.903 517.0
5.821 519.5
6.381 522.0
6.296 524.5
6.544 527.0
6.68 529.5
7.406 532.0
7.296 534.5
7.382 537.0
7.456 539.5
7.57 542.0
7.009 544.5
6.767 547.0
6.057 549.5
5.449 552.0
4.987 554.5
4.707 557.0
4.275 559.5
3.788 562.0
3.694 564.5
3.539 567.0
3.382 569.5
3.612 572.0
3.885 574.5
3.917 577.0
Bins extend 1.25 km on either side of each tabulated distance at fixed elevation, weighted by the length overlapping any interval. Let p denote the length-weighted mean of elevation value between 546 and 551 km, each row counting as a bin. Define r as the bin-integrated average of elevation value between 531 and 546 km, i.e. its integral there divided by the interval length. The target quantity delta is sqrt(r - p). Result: 1.0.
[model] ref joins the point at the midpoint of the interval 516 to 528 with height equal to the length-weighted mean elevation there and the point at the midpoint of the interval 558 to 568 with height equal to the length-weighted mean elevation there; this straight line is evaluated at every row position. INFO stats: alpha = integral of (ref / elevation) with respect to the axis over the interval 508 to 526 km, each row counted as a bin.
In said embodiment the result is 19.6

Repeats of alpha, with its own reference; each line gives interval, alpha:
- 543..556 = 10.0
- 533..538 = 3.7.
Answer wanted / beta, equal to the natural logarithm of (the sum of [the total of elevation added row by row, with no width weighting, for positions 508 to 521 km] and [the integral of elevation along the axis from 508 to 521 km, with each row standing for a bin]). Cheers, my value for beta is 4.65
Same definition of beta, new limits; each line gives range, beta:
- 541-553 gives 4.72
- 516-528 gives 4.66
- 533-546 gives 4.88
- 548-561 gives 4.52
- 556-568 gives 4.22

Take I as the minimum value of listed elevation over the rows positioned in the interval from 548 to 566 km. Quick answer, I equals 3.694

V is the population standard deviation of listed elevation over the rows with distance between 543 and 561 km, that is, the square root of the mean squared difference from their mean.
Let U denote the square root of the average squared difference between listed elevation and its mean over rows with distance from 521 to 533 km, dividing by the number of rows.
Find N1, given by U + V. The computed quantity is 1.36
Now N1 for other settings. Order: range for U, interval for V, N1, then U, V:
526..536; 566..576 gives 0.56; 0.37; 0.2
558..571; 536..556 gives 1.22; 0.30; 0.9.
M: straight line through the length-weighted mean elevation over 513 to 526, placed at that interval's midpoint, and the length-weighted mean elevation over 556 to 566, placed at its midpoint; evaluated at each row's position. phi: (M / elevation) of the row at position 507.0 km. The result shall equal 1.24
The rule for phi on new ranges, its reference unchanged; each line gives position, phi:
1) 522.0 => 0.93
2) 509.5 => 1.15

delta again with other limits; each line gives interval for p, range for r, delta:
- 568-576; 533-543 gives 1.9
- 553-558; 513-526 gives 1.1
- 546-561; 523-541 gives 1.3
